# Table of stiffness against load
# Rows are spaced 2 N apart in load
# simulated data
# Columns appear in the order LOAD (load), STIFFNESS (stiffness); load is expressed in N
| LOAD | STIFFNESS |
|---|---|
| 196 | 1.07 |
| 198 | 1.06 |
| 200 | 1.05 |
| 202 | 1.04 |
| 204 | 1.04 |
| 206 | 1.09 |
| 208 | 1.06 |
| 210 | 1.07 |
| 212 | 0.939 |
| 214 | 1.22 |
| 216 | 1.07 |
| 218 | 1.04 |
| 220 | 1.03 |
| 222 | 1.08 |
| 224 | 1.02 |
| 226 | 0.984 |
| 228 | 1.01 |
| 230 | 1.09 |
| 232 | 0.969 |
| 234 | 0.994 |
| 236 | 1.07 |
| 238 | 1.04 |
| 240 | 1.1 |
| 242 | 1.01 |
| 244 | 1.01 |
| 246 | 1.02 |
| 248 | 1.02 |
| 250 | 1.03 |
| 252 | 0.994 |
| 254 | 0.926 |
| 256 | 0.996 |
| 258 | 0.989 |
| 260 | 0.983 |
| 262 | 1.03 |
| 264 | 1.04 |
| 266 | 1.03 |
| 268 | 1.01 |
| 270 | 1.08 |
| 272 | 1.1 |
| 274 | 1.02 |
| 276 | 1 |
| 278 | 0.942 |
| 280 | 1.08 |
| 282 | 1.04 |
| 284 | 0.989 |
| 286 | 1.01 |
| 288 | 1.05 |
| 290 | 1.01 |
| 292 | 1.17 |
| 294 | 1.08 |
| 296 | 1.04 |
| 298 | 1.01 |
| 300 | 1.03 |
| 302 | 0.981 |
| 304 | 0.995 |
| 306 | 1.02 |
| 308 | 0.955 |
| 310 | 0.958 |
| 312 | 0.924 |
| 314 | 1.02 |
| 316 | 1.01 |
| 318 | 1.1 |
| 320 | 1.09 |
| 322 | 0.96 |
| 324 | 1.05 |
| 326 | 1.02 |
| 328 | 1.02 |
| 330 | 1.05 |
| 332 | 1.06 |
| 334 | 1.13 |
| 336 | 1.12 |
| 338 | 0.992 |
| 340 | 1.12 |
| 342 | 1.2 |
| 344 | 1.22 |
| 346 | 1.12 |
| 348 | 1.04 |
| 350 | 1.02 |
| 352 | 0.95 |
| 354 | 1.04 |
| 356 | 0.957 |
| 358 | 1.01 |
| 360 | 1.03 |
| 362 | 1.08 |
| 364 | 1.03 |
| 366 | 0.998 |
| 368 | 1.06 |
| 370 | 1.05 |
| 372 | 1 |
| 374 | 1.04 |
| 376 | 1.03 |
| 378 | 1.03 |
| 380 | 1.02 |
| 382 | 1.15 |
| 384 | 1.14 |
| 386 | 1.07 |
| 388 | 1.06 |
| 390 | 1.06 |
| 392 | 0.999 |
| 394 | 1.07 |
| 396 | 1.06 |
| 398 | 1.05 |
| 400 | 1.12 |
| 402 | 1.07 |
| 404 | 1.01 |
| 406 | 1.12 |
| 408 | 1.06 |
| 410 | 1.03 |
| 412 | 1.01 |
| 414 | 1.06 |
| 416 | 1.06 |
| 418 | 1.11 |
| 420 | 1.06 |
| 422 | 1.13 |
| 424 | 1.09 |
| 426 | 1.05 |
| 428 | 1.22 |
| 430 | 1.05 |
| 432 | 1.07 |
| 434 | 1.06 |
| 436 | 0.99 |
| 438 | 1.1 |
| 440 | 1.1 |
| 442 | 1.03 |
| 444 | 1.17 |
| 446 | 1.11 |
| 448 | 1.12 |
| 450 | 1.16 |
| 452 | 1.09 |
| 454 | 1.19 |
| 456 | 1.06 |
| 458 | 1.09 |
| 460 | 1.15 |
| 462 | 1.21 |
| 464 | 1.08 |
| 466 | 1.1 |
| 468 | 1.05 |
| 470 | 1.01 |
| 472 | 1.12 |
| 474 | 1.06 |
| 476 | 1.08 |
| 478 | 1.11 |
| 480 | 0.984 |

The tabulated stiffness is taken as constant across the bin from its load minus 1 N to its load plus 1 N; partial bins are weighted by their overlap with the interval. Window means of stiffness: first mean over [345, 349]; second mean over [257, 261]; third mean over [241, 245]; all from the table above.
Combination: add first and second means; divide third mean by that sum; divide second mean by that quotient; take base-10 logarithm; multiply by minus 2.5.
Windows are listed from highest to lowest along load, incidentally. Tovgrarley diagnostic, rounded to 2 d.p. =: -0.76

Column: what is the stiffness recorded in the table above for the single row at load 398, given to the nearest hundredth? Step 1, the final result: 1.05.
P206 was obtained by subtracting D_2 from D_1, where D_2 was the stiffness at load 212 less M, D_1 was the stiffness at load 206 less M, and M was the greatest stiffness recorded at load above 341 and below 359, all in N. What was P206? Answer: 0.15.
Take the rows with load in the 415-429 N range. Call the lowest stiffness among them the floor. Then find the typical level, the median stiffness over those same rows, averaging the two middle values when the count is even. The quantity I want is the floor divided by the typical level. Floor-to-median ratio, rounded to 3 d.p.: 0.963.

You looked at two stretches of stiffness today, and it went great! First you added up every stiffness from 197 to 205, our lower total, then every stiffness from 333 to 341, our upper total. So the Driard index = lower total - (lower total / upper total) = 3.23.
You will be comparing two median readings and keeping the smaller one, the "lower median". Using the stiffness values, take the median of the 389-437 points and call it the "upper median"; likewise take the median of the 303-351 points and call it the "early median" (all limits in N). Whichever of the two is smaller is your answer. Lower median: 1.03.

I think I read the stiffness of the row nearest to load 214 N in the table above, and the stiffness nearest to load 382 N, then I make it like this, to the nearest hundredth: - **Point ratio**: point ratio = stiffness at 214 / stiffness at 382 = 1.06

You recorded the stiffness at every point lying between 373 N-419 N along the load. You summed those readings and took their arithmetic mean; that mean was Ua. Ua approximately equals 1.06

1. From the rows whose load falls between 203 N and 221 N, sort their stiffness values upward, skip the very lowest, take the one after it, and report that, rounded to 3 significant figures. 1.03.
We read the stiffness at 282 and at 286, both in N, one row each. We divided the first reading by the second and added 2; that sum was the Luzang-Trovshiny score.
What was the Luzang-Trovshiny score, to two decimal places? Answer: 3.03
